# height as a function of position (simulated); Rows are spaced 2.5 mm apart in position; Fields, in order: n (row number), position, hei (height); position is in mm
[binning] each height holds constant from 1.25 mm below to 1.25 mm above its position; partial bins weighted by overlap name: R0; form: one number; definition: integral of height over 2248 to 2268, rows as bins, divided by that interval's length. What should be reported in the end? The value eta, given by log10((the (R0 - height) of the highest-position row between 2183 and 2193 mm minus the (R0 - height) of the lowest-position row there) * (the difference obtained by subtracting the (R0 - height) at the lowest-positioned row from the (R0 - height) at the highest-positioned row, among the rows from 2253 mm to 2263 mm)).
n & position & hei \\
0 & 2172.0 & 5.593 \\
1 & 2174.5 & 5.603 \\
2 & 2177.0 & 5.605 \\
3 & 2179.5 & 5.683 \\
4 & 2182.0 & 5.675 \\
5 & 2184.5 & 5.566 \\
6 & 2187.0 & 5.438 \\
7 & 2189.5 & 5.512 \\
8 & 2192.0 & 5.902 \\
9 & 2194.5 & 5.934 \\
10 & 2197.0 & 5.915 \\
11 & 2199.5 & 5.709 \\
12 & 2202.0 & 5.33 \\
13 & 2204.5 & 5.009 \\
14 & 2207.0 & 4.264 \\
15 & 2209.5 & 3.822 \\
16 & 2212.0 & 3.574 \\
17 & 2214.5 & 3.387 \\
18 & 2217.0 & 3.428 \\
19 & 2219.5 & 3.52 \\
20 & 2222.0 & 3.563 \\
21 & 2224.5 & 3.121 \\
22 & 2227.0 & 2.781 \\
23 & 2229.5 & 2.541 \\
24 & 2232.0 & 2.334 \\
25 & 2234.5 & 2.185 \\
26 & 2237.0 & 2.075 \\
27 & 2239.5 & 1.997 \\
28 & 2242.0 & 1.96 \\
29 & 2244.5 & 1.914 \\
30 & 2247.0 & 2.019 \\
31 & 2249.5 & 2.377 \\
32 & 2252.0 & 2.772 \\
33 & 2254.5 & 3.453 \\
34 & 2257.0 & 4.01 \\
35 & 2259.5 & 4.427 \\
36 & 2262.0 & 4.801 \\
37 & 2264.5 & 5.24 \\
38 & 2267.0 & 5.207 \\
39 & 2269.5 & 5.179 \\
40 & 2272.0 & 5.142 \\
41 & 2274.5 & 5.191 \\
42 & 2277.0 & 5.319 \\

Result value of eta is -0.3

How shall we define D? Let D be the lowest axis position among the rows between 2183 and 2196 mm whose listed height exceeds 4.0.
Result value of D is 2184.5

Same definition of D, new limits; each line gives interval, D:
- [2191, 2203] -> 2192.0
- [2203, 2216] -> 2204.5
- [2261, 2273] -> 2262.0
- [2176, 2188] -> 2177.0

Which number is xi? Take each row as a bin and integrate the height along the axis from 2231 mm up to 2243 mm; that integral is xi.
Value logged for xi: 25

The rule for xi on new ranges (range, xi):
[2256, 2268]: 57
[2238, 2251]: 27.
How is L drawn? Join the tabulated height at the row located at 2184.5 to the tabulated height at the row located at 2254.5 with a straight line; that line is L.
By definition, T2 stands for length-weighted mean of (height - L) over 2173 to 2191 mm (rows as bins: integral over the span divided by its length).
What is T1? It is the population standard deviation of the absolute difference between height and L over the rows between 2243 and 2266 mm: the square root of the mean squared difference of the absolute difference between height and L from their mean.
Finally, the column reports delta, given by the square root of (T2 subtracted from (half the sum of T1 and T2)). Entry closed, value 0.58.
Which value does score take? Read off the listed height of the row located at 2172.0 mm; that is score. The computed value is 5.593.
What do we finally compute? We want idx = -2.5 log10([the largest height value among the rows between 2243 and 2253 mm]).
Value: -1.1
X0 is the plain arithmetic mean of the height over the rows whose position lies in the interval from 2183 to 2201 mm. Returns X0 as 5.7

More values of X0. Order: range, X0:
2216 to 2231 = 3.2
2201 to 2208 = 4.9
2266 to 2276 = 5.2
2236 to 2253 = 2.2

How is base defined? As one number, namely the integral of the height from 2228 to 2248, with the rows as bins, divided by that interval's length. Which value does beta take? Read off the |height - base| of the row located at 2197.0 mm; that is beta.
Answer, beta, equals 3.8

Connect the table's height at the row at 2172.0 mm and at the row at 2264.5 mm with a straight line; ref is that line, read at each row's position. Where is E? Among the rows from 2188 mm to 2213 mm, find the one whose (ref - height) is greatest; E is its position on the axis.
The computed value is 2212.0 mm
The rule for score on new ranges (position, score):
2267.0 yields 5.207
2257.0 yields 4.01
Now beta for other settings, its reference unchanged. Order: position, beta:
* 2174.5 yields 3.5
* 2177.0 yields 3.5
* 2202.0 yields 3.2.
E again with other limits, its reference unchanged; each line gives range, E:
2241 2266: 2244.5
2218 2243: 2242.0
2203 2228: 2227.0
